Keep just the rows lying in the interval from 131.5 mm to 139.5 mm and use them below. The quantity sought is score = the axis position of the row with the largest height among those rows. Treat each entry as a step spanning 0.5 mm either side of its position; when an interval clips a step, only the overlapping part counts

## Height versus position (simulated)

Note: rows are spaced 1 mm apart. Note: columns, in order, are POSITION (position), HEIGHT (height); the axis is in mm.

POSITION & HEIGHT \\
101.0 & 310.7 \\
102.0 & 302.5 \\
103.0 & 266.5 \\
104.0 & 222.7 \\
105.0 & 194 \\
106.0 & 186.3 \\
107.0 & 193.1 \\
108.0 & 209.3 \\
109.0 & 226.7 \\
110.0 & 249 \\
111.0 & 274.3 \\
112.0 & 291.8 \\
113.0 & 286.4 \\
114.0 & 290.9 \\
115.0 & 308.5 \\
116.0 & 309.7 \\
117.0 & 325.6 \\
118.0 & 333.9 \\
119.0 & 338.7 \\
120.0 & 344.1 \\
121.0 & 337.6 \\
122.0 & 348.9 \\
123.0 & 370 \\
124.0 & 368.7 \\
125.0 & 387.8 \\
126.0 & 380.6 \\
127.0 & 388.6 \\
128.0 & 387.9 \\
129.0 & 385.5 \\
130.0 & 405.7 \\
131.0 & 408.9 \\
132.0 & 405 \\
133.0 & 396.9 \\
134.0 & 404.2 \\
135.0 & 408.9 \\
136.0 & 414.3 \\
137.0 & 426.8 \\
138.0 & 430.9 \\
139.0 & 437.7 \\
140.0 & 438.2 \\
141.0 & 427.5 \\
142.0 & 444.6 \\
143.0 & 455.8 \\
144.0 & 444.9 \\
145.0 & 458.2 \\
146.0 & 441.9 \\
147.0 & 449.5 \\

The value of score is 139.0 mm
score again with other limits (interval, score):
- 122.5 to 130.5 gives 130.0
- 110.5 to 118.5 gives 118.0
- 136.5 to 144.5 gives 143.0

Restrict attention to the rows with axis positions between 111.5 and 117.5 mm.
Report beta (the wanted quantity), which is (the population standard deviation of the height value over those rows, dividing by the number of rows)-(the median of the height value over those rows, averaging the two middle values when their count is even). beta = -286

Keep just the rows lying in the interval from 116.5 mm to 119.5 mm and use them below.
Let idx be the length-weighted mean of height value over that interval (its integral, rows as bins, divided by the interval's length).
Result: 333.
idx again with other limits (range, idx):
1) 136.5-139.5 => 432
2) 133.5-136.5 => 409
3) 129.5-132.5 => 407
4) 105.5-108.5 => 196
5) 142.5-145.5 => 453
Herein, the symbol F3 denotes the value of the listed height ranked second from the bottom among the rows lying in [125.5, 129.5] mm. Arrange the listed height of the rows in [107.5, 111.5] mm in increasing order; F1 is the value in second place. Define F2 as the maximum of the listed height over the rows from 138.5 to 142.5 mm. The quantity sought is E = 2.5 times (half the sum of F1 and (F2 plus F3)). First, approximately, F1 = 226.7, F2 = 444.6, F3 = 385.5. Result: 1321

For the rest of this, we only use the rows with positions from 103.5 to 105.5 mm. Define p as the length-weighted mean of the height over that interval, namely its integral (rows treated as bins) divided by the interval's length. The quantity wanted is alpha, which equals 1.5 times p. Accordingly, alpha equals 313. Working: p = 208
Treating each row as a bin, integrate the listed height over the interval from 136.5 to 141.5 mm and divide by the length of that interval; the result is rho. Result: 432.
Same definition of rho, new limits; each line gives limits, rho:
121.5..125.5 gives 369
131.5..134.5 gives 402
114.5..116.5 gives 309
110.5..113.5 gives 284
